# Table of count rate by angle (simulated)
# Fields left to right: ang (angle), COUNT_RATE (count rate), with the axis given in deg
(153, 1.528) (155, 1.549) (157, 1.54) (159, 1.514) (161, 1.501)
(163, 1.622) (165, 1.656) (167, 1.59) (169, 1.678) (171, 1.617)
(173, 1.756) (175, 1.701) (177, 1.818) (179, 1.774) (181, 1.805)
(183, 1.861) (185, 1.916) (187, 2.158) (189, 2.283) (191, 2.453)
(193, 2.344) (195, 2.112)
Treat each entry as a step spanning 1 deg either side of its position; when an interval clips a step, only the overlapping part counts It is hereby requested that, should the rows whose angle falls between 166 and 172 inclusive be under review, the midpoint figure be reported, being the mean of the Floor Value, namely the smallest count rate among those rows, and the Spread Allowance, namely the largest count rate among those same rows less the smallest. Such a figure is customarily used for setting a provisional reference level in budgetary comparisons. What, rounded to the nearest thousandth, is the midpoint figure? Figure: 0.839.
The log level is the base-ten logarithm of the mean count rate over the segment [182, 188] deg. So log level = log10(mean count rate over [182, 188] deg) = 0.296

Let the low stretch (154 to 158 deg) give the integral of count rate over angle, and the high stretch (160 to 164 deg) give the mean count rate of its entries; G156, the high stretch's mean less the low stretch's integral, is -4.62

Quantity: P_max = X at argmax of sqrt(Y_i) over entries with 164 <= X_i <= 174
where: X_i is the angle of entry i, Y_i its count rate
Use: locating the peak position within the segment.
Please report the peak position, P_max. 173 deg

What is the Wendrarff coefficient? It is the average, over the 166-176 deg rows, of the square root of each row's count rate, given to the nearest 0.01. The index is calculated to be 1.29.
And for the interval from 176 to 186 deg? 1.35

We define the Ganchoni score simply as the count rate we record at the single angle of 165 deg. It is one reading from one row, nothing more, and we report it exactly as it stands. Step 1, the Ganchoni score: 1.656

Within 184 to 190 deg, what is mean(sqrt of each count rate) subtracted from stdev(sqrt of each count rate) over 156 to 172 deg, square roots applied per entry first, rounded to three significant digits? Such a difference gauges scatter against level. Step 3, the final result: -1.43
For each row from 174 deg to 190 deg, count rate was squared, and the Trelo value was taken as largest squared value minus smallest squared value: 2.32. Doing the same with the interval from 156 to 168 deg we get 0.49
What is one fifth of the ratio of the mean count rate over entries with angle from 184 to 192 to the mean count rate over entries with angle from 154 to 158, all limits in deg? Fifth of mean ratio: 0.285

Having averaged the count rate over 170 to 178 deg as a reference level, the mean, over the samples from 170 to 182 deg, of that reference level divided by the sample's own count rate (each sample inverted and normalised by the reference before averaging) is 0.99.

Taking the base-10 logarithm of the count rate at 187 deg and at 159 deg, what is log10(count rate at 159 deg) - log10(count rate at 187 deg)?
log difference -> -0.15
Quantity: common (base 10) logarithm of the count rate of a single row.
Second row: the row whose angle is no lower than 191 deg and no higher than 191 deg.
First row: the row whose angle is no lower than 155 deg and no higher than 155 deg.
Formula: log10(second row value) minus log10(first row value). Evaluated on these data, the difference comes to 0.20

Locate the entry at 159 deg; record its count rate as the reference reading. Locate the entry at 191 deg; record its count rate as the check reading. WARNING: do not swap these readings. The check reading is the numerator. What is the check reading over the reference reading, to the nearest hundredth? 1.62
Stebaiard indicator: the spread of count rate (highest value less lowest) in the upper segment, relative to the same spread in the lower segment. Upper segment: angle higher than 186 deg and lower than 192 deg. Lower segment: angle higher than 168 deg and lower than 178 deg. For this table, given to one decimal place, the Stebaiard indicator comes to 1.5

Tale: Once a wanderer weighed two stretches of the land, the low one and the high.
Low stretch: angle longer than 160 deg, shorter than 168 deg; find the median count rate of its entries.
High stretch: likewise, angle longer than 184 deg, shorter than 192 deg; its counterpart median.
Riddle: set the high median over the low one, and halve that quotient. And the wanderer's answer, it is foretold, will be 0.69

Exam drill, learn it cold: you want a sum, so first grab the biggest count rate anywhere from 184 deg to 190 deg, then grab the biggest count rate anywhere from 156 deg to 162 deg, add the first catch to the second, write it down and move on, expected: 3.82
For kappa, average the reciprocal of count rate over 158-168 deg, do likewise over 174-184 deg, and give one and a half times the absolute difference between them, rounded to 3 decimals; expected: 0.115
